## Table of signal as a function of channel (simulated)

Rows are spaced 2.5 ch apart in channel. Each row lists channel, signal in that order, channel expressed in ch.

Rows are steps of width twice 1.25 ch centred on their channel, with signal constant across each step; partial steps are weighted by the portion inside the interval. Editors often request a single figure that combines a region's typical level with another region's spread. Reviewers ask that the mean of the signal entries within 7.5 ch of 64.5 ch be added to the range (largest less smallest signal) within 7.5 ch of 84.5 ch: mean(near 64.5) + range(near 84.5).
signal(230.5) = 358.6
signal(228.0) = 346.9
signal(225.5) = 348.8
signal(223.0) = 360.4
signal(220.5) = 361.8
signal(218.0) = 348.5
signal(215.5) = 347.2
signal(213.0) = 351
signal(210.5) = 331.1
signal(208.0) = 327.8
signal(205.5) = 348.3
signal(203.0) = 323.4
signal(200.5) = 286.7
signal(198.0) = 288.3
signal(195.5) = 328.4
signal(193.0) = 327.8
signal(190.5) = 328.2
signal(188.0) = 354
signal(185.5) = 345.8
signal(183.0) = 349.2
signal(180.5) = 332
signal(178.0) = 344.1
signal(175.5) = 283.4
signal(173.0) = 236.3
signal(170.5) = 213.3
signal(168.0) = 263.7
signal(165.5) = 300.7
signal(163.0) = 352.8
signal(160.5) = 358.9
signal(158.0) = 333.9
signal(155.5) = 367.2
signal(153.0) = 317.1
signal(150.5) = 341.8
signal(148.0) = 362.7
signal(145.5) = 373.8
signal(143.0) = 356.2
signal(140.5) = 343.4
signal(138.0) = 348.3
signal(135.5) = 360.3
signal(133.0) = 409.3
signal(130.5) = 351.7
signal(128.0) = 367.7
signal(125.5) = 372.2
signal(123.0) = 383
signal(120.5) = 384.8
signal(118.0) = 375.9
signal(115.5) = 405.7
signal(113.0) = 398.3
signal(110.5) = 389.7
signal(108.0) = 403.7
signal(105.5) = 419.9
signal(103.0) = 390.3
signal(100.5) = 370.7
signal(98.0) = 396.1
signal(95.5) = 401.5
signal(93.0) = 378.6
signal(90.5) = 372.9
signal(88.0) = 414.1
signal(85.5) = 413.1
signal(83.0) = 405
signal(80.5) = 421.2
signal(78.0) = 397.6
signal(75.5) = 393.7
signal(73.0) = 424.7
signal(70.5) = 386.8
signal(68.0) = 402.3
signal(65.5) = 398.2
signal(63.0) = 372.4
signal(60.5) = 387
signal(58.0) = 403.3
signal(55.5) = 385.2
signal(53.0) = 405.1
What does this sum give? 440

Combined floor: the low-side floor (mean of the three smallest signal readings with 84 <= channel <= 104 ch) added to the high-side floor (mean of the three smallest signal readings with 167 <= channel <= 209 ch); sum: 612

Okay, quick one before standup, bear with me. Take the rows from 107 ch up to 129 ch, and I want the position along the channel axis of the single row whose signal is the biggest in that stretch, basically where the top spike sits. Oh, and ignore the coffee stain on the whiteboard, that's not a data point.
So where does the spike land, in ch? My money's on 115.5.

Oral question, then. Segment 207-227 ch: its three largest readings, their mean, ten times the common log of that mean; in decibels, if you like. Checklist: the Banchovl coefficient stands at 25.5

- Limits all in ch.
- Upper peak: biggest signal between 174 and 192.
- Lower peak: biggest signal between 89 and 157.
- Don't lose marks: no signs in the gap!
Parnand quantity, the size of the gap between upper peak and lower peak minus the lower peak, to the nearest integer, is -354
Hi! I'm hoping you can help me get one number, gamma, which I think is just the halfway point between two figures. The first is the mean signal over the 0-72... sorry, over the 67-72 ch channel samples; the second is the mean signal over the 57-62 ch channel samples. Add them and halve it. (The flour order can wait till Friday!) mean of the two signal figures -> 395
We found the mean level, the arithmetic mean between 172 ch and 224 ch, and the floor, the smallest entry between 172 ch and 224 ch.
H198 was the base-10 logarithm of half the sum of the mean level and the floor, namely 2.45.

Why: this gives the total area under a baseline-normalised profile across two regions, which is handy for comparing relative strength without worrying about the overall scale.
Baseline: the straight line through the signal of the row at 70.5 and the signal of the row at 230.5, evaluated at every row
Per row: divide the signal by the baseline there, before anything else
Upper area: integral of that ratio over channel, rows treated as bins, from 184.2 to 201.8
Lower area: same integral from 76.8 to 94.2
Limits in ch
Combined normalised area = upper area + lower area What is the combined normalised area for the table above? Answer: 33.7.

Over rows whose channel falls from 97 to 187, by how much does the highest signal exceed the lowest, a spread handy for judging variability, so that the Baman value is 207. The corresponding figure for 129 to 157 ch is 92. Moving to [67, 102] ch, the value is 54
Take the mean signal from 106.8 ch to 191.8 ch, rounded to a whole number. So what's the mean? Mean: 347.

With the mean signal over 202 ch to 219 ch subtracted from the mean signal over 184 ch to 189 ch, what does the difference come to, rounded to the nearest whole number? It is 10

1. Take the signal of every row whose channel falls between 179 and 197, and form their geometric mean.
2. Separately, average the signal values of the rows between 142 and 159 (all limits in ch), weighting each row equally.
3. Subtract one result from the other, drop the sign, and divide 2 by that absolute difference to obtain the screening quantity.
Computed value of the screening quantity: 0.16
